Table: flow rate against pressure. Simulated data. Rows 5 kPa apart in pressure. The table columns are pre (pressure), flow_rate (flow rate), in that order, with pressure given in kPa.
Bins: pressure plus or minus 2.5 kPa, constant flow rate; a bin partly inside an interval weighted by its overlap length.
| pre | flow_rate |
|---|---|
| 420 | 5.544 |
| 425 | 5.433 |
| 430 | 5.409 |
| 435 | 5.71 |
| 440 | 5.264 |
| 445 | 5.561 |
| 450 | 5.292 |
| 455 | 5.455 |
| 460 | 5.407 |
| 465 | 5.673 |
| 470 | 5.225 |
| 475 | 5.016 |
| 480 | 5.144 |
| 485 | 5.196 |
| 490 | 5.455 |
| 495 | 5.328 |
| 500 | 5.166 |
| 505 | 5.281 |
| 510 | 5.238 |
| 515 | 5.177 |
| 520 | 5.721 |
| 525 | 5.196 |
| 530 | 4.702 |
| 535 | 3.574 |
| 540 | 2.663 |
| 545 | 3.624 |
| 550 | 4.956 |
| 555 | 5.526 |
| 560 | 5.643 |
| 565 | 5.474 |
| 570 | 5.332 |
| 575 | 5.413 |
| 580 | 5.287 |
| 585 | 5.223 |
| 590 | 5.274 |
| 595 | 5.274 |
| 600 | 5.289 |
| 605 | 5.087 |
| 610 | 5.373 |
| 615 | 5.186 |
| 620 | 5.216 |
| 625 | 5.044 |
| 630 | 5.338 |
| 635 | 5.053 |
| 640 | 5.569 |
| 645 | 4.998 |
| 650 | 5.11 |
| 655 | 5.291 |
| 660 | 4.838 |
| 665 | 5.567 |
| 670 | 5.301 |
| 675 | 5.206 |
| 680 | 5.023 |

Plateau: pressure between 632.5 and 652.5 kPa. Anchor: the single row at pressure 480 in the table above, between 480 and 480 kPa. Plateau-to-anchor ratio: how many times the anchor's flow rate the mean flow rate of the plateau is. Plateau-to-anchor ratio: 1.007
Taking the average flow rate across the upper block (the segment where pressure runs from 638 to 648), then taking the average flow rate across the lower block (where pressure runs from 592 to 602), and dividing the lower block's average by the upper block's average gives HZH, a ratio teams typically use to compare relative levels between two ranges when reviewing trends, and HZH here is 1.00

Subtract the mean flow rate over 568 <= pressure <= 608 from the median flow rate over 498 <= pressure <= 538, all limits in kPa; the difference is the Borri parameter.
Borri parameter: -0.09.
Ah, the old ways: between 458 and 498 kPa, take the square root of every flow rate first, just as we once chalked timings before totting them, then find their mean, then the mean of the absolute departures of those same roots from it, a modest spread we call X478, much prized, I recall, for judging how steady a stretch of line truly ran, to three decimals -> 0.035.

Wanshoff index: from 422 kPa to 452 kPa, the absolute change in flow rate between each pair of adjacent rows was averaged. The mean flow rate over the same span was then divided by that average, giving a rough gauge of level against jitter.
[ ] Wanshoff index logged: 20.4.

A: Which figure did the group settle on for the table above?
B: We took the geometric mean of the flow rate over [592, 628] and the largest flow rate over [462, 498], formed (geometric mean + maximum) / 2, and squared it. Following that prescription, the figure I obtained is 29.6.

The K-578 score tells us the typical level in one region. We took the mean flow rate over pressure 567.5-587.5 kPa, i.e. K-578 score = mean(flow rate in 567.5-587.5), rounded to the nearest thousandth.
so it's 5.314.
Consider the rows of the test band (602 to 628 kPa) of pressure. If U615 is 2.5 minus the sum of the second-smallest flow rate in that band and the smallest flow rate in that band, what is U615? -7.63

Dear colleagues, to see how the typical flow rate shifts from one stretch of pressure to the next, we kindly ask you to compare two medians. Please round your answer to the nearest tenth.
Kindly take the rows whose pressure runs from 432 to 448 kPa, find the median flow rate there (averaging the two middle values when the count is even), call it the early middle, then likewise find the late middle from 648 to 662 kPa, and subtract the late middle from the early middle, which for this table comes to 0.5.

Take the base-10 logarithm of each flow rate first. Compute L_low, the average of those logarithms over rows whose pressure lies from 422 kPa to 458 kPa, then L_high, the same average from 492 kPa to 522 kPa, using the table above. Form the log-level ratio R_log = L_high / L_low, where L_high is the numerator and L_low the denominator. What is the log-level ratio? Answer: 0.99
